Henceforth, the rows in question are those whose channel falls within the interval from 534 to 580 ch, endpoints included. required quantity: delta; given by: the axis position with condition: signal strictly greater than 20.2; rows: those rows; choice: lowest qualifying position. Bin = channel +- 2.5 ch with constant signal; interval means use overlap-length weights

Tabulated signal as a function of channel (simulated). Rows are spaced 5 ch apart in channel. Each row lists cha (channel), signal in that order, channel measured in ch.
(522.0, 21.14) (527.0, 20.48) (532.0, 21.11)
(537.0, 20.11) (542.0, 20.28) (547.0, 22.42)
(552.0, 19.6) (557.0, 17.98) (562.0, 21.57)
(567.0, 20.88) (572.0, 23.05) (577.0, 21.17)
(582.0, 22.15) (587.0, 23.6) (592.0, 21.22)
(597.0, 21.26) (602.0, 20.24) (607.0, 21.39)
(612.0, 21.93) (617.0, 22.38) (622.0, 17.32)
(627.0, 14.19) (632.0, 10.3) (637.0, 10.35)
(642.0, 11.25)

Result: 542.0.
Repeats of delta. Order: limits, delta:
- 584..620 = 587.0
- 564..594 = 567.0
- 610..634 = 612.0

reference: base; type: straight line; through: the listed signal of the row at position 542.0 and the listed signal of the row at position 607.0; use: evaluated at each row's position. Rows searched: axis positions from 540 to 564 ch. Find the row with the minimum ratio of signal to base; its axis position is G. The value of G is 557.0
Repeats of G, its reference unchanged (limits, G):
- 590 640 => 632.0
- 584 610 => 602.0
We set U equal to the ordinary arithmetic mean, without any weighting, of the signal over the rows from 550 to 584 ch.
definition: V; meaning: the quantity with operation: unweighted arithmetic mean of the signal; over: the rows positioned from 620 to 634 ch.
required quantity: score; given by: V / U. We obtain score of 0.67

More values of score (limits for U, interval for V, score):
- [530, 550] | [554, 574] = 0.99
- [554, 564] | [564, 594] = 1.11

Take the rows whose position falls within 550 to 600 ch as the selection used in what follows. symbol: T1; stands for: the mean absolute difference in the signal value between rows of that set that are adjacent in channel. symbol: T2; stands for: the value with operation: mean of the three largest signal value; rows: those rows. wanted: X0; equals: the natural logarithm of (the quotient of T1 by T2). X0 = -2.64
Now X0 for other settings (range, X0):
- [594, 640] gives -2.44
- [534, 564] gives -2.34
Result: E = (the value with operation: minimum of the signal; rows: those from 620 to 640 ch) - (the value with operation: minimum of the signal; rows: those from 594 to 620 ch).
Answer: -10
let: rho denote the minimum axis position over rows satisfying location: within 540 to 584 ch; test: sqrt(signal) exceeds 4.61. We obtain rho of 547.0 ch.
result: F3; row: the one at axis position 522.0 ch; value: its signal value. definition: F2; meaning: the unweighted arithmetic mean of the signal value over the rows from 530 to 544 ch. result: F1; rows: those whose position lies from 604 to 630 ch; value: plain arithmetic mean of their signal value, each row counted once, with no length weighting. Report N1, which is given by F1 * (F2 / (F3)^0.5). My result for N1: 87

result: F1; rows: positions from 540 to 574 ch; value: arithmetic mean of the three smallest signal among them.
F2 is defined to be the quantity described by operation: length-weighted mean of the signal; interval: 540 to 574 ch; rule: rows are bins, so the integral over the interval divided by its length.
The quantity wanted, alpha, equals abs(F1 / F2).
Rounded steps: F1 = 19.3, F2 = 20.8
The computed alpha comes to 0.93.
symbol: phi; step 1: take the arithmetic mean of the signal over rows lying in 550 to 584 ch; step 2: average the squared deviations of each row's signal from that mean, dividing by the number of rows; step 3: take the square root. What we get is 1.6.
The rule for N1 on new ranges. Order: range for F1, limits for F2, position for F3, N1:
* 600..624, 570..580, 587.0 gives 94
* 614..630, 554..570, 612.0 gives 77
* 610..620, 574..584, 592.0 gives 104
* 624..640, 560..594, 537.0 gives 57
